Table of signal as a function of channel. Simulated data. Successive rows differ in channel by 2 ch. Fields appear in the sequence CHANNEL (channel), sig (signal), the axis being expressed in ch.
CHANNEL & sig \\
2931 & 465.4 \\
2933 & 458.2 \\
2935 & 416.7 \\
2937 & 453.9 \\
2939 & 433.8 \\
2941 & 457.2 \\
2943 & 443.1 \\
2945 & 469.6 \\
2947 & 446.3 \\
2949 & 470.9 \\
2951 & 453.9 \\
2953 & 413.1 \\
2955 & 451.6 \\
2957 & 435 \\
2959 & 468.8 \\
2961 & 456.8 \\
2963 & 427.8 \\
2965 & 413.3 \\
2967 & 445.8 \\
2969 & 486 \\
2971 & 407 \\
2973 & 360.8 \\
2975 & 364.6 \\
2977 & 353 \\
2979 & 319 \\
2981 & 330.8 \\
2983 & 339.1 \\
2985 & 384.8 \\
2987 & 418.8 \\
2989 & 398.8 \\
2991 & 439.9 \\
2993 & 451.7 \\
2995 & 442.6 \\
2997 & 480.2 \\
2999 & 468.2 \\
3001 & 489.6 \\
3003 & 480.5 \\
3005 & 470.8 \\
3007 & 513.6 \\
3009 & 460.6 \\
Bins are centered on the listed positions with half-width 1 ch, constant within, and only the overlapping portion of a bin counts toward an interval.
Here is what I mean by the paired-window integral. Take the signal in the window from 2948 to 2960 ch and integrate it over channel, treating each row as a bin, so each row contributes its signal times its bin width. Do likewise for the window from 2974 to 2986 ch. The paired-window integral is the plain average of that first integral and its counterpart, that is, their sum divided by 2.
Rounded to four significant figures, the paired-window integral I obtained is 4785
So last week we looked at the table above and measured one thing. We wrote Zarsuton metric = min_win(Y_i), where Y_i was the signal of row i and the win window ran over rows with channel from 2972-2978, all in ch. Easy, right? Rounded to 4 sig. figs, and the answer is 353.0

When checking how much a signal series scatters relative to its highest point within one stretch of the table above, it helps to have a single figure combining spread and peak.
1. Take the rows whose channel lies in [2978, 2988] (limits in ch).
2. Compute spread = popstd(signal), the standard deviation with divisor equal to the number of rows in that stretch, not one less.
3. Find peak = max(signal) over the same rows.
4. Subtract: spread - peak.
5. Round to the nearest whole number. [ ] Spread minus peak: -381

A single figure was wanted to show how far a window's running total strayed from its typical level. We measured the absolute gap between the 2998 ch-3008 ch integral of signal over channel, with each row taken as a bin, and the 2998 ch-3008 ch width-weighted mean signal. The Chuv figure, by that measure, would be 4361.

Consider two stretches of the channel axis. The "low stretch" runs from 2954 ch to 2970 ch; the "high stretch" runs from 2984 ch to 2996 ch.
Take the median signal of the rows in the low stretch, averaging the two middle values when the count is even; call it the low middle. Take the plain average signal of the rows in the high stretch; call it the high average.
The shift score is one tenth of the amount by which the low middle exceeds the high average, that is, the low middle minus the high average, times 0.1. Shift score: 3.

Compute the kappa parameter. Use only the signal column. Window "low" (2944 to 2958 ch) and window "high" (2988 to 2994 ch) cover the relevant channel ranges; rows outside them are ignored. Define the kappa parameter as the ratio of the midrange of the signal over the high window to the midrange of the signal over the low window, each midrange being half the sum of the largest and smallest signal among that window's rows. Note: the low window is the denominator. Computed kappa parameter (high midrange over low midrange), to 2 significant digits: 0.96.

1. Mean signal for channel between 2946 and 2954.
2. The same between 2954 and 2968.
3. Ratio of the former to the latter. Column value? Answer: 1.01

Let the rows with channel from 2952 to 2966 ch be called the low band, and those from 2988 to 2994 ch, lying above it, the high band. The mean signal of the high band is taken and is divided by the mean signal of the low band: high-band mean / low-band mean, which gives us 0.98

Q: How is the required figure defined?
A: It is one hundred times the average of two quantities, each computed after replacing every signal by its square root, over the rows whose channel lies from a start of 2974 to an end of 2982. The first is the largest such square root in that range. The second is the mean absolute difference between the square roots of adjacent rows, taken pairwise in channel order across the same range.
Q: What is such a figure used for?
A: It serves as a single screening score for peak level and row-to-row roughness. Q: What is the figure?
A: 981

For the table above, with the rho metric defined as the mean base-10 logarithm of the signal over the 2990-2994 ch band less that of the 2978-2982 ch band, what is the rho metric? 0.14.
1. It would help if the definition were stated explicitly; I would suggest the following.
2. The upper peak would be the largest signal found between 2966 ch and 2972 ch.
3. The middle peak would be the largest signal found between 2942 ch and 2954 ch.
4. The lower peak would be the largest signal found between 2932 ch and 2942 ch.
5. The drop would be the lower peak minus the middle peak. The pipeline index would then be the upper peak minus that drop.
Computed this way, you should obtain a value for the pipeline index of 499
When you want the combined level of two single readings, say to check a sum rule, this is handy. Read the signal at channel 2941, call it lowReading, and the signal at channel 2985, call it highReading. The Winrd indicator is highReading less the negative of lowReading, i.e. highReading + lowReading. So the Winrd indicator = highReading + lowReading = 842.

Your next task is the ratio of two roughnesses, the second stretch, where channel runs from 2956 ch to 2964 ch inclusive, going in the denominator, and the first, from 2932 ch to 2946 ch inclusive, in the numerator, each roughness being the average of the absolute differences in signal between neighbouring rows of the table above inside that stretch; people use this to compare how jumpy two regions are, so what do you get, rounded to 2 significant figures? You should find 1.1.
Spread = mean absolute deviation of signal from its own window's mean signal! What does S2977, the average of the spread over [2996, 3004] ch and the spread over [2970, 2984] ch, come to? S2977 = 13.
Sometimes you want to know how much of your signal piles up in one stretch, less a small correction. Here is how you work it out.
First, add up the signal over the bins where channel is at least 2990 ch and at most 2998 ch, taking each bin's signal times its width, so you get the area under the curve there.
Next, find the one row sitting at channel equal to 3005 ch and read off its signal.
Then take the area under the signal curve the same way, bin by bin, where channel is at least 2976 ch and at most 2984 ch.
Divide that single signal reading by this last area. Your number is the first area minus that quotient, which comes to 3629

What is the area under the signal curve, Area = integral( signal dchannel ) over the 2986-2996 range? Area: 4304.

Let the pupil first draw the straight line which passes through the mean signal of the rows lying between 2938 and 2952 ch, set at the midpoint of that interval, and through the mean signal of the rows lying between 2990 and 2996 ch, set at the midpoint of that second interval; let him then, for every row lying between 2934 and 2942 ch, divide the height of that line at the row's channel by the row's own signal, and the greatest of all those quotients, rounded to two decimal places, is 1.09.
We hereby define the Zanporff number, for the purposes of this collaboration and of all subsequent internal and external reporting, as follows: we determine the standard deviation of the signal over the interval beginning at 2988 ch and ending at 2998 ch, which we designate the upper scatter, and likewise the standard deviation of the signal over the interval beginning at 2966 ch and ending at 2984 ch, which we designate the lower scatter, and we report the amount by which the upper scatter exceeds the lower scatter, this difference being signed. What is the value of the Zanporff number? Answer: -27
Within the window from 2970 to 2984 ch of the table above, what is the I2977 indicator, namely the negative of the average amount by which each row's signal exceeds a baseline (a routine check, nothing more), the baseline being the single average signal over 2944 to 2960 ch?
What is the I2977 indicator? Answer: 98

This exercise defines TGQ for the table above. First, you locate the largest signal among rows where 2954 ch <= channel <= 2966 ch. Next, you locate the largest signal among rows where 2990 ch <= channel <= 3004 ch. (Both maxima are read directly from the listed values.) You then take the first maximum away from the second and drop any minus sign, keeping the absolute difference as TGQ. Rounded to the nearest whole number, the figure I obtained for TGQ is 21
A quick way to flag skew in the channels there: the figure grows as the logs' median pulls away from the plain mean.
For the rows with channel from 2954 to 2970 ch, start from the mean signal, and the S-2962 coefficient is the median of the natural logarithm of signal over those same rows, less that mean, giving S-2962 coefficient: -442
